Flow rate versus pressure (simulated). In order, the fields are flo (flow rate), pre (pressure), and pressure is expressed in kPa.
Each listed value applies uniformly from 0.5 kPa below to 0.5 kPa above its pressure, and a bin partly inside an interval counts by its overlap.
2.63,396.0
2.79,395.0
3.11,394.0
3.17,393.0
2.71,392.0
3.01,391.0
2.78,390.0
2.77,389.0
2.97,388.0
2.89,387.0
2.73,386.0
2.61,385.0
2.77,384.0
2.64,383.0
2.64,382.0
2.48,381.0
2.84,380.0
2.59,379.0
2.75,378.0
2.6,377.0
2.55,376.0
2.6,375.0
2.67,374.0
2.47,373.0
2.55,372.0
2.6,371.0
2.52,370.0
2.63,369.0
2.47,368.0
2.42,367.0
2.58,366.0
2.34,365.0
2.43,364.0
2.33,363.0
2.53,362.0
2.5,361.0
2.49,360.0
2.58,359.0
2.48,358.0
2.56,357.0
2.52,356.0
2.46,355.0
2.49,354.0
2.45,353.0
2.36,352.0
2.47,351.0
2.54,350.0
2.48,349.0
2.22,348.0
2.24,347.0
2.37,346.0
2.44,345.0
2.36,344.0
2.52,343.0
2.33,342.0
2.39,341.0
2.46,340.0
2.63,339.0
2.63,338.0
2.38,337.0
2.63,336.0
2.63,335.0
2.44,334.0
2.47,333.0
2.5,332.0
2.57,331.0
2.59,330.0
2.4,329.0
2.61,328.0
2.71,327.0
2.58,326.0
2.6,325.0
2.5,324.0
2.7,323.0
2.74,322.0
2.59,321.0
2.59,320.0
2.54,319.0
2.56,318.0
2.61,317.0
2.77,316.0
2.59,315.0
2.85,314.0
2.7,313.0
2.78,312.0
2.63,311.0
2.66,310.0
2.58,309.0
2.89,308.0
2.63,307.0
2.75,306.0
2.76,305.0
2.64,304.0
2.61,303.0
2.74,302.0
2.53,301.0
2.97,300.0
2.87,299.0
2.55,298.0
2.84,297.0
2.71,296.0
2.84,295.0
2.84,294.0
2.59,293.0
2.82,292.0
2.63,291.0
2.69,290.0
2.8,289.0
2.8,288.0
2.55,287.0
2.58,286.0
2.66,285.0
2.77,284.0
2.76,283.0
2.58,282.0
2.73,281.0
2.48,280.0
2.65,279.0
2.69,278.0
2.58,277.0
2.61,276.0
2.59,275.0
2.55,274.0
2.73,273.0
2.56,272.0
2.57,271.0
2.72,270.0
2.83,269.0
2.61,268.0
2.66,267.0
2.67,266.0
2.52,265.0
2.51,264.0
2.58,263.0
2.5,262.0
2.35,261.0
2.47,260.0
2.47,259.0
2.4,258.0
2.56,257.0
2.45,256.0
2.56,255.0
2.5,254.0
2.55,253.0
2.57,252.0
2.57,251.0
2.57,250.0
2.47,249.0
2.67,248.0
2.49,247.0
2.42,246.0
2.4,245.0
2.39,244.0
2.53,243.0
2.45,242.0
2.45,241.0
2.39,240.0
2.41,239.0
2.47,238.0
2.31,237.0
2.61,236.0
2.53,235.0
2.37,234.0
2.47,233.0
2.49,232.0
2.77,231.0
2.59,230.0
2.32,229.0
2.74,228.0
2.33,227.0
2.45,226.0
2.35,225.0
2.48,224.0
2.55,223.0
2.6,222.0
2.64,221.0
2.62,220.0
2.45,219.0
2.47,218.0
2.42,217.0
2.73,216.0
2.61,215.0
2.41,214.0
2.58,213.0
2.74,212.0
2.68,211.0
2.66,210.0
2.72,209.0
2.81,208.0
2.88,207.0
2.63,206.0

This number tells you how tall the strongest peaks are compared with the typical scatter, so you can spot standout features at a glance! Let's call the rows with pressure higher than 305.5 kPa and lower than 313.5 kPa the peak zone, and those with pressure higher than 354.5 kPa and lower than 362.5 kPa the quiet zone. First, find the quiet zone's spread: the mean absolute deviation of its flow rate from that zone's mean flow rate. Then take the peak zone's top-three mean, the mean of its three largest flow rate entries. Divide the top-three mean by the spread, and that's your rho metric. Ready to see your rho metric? 86.4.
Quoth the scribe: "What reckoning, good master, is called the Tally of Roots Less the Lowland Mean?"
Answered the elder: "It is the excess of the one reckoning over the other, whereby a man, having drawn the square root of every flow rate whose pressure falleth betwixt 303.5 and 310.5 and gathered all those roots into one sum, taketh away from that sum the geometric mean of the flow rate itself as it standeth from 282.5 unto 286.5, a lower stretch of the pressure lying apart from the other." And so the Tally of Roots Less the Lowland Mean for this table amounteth 8.8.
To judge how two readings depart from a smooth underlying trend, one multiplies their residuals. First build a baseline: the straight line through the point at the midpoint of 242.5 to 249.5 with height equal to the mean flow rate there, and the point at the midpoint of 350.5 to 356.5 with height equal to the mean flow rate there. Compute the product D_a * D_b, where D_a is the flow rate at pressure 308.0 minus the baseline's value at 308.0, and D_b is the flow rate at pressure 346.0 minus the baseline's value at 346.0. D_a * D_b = -0.038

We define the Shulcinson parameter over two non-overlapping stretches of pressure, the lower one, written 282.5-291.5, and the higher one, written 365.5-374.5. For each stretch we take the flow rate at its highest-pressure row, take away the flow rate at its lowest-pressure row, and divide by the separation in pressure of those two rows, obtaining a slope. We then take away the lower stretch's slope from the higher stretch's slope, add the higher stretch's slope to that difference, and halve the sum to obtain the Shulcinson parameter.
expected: 0.019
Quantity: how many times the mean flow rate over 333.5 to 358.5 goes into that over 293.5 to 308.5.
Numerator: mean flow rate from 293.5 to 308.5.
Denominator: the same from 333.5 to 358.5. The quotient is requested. 1.12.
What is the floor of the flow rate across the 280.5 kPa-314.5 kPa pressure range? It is 2.53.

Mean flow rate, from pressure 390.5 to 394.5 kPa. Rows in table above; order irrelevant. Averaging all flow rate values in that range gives 3.00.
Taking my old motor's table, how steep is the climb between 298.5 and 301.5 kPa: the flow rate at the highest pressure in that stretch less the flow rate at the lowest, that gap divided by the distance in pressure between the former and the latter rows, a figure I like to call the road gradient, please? -0.17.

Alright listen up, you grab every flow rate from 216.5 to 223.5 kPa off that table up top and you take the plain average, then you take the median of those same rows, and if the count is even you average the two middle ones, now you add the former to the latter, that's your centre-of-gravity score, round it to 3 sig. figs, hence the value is 5.09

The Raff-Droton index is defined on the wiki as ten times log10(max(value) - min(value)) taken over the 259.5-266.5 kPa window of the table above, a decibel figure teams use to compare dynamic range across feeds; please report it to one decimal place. -4.9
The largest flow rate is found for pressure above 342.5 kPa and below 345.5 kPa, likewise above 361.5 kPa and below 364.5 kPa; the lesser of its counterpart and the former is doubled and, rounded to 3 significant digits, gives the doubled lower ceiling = 5.04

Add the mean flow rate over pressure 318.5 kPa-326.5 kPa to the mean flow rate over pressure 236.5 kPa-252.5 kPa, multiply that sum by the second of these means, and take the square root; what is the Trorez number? 3.54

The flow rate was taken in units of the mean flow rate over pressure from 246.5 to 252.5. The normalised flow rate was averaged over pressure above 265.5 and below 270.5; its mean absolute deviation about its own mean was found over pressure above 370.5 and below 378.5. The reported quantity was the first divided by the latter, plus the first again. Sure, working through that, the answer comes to 49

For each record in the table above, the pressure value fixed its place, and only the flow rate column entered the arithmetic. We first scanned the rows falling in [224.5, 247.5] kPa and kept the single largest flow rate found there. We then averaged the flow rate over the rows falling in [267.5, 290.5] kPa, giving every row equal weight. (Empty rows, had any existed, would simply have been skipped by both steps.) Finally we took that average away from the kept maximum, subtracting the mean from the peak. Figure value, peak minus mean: 0.11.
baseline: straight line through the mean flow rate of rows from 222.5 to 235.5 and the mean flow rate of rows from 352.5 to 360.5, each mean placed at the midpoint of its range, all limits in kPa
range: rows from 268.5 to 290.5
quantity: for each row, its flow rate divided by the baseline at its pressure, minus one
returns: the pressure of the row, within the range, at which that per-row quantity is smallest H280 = 280.0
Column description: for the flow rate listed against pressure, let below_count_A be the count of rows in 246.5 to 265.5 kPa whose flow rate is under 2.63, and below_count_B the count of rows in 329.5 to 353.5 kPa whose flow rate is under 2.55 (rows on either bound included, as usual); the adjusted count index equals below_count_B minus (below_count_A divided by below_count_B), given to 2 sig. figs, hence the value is 17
